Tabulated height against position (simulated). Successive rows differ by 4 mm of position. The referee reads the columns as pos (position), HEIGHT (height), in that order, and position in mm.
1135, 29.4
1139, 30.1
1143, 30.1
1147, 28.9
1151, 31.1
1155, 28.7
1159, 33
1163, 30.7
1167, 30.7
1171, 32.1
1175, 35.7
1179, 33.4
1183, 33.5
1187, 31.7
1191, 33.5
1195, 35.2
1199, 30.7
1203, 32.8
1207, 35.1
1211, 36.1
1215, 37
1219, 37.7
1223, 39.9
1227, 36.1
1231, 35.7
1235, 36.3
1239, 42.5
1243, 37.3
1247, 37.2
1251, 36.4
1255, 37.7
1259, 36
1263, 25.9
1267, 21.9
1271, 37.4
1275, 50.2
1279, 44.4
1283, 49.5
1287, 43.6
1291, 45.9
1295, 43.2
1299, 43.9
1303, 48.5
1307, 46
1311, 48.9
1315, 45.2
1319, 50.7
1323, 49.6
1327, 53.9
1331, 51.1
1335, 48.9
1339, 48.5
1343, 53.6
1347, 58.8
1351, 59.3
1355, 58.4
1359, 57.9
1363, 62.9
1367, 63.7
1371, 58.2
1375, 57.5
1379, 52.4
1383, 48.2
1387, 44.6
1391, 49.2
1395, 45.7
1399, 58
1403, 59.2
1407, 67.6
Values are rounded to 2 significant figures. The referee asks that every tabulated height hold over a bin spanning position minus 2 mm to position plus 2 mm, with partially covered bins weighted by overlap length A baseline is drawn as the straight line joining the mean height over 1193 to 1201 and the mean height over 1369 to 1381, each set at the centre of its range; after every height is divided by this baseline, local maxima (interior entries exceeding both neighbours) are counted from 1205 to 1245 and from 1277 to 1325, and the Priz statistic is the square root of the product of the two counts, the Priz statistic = 3.2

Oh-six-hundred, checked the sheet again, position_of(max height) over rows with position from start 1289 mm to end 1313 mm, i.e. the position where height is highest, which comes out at 1311 mm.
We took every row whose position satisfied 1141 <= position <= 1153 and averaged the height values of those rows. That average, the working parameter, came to 30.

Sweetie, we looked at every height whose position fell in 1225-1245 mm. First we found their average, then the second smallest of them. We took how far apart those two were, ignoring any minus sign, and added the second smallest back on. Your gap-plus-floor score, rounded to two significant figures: 38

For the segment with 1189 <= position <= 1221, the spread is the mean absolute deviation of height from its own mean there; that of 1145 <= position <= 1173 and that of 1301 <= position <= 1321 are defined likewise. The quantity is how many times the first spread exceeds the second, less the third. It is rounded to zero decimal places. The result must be 0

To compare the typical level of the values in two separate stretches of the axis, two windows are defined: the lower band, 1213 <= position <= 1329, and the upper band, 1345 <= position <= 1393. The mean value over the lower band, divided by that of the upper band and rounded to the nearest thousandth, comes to 0.739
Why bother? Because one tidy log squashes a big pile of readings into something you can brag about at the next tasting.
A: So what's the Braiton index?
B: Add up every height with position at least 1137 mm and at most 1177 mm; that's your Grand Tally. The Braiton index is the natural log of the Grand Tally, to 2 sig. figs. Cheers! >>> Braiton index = 5.7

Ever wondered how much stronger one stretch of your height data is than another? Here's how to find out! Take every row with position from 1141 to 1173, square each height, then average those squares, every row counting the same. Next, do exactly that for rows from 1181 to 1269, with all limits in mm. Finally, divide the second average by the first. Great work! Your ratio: 1.3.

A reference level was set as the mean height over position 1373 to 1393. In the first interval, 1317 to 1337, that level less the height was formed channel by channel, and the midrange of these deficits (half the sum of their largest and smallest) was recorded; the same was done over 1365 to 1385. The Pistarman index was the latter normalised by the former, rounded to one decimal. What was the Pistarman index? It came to 5.5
